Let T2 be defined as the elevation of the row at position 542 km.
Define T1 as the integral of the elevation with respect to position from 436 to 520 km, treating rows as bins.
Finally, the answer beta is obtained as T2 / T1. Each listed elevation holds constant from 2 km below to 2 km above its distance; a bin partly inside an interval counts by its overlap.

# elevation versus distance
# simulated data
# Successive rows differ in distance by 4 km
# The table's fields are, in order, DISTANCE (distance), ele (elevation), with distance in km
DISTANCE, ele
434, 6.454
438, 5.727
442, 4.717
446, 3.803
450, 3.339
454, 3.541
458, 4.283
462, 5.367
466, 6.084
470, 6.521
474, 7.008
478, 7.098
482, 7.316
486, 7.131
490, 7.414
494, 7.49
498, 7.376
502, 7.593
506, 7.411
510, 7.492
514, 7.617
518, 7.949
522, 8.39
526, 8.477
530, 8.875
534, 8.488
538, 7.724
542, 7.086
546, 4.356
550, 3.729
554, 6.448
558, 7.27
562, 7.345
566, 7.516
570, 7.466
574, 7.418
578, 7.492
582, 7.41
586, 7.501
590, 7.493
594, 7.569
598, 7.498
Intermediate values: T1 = 529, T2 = 7.086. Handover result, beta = 0.0134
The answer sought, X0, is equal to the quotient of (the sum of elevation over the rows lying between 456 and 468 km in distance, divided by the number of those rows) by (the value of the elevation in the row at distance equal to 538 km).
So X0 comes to 0.68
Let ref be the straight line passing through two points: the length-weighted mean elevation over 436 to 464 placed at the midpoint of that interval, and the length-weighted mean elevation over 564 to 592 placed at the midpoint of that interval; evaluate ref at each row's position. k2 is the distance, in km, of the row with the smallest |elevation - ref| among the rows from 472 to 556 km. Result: 554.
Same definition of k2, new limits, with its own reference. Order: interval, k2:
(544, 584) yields 578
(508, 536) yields 510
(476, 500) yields 498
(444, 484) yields 458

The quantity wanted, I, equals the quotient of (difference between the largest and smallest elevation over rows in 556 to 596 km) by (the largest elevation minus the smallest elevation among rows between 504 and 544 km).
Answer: 0.2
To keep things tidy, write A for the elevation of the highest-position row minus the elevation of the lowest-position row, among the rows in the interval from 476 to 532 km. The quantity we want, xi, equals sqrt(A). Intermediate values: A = 1.78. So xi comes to 1.33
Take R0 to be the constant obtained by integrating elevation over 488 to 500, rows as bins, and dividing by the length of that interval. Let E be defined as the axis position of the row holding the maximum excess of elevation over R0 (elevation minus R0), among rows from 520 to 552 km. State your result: 530 km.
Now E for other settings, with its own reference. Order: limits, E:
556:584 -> 566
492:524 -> 522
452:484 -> 482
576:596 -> 594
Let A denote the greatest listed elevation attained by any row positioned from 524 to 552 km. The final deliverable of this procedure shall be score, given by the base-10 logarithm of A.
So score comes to 0.95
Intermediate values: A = 8.875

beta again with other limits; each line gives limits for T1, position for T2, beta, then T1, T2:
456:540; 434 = 0.0105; 612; 6.454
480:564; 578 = 0.0122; 612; 7.492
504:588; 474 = 0.0114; 614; 7.008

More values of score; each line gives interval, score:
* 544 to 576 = 0.88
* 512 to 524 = 0.92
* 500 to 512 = 0.88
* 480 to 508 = 0.88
